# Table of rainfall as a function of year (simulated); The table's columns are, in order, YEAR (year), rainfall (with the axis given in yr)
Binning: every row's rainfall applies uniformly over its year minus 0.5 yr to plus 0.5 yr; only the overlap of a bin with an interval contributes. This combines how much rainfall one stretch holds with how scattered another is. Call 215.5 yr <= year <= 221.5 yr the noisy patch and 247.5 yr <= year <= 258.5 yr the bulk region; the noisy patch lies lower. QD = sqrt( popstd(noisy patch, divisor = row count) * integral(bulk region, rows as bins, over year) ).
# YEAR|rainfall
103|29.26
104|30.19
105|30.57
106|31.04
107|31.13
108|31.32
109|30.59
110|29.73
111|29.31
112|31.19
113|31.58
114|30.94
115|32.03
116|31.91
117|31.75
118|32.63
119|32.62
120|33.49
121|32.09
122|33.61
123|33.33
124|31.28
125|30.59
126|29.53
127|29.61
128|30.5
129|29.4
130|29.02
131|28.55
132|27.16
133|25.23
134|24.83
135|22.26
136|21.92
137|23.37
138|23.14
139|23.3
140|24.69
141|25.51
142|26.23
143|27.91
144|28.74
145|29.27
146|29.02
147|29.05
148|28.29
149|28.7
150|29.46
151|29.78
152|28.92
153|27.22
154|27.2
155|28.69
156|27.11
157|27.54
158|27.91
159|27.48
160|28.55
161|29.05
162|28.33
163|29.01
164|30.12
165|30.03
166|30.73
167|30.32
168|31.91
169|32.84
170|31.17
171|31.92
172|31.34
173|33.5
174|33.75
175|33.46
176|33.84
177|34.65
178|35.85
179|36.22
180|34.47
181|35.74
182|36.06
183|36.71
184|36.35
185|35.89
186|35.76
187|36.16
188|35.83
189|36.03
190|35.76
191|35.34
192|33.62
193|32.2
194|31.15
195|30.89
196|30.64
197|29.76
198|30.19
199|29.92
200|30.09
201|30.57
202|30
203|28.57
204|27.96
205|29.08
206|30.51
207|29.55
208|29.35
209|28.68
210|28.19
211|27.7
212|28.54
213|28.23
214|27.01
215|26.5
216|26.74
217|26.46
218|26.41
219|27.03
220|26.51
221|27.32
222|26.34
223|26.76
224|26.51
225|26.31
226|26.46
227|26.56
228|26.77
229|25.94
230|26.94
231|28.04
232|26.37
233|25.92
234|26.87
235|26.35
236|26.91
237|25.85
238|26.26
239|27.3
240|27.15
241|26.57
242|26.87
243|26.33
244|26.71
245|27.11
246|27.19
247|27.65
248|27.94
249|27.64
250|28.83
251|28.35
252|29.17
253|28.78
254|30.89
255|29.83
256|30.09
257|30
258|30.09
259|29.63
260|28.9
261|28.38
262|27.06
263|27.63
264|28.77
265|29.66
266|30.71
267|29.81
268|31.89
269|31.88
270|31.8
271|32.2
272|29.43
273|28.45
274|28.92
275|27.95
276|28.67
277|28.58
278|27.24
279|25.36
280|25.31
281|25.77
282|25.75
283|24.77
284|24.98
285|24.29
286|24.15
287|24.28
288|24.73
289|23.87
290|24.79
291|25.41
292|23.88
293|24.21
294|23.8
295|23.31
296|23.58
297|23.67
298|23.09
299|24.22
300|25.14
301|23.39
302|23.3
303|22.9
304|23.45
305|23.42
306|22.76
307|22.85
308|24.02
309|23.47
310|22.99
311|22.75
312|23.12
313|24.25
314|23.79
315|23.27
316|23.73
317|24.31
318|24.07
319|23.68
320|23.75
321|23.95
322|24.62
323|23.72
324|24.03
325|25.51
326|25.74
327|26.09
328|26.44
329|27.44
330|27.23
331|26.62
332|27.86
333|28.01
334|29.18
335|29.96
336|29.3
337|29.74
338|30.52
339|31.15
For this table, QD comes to 10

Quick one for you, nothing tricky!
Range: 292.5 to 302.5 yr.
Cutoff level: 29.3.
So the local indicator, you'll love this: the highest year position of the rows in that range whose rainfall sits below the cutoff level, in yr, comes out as 302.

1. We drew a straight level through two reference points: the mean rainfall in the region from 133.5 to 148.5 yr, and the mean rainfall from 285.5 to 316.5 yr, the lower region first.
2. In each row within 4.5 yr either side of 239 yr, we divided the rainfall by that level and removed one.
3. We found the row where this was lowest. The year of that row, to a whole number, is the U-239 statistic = 237 yr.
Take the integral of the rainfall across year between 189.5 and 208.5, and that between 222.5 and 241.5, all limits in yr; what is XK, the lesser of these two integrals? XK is 506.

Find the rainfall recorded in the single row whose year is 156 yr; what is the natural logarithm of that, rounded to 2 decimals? 3.30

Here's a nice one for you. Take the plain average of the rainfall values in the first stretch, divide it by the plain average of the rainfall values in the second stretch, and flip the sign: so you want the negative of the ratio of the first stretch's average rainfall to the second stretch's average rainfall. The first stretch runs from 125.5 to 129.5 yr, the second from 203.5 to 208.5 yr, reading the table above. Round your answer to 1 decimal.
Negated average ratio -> -1.0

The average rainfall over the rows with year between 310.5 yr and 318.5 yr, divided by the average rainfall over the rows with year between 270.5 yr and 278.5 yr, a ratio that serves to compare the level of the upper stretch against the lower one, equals 0.82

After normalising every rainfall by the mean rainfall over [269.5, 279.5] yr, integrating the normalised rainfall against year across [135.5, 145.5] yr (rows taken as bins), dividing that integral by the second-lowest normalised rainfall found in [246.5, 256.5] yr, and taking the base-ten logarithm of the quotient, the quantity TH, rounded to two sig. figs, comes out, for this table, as 0.96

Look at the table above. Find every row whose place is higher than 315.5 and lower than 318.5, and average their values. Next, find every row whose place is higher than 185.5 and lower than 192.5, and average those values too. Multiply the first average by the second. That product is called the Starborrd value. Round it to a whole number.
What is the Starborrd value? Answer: 853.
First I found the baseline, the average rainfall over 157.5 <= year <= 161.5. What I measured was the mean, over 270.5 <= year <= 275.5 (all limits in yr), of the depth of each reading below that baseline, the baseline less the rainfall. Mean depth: -1.1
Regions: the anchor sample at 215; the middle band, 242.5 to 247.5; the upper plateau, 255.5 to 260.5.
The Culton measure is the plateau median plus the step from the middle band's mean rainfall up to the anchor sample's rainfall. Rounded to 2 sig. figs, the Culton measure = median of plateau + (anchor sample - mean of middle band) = 30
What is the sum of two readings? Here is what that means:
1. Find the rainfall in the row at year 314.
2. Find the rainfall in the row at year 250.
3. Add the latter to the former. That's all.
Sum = 53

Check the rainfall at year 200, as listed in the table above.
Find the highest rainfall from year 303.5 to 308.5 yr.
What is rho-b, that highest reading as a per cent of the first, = 80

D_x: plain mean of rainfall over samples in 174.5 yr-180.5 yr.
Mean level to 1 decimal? 34.7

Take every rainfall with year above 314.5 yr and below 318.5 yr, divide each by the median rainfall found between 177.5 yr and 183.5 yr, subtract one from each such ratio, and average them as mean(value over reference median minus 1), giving -0.34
